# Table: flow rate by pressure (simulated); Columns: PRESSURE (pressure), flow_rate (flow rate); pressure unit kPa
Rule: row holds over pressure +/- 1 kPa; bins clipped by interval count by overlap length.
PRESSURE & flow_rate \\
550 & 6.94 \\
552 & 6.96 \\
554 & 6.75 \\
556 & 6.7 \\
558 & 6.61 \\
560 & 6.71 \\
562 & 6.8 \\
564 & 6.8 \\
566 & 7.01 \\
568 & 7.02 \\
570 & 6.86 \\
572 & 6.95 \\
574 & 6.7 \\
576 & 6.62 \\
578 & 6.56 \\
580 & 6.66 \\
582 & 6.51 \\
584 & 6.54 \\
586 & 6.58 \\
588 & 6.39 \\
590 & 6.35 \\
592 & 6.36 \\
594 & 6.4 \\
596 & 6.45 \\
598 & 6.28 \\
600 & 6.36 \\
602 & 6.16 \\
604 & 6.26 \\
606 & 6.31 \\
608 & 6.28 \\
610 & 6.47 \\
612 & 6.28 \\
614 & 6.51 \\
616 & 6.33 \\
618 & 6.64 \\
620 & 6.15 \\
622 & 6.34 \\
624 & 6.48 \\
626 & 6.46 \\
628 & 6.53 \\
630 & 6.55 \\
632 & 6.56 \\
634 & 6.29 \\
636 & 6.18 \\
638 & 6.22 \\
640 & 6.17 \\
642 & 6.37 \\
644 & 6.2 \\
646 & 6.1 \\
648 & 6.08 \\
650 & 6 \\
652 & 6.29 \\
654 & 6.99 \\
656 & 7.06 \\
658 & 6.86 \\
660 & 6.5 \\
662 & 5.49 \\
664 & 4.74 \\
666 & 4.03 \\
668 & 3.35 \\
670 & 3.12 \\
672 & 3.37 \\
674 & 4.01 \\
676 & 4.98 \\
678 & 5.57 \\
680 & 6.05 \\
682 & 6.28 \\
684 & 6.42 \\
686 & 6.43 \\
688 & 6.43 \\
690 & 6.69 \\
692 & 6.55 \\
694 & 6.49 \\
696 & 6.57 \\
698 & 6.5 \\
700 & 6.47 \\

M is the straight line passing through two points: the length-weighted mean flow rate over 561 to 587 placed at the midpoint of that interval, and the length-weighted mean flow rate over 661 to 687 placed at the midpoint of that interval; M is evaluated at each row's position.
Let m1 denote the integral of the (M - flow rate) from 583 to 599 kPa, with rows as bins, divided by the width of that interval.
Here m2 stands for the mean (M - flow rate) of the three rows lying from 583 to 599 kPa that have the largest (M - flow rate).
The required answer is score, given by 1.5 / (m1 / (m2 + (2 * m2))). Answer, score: 37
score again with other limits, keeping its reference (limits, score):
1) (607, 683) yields -17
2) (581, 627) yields -2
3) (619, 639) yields 3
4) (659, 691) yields -24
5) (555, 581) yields 20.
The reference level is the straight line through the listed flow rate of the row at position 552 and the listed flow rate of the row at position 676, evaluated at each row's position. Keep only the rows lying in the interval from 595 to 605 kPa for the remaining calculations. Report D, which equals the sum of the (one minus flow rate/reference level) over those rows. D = -0.09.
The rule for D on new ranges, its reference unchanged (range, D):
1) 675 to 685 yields -0.97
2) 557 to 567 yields 0.01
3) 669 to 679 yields 0.79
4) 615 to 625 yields -0.44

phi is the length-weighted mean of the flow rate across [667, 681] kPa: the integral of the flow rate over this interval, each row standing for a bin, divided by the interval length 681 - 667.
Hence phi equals 4.35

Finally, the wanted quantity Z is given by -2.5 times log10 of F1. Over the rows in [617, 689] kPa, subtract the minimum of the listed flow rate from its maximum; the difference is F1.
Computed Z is -1.5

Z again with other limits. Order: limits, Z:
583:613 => 0.9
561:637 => 0.2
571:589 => 0.6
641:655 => 0.0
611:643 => 0.8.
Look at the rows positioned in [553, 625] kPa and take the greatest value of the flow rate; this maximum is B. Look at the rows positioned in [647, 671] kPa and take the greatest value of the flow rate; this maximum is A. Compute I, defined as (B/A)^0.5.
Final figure 1.00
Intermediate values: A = 7.06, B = 7.02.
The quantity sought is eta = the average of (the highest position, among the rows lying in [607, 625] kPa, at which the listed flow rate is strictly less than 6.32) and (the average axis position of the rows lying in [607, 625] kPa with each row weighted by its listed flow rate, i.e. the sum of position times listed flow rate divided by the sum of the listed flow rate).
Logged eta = 618.0 kPa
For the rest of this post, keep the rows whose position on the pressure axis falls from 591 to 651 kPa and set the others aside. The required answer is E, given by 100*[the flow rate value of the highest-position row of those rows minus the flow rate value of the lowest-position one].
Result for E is -36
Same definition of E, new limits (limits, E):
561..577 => -18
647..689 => 35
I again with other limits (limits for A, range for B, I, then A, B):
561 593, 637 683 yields 1.00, 7.02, 7.06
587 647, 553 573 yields 1.03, 6.64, 7.02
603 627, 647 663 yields 1.03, 6.64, 7.06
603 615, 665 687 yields 0.99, 6.51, 6.43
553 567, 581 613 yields 0.97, 7.01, 6.58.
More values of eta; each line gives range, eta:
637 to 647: 644.0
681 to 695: 685.0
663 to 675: 671.4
